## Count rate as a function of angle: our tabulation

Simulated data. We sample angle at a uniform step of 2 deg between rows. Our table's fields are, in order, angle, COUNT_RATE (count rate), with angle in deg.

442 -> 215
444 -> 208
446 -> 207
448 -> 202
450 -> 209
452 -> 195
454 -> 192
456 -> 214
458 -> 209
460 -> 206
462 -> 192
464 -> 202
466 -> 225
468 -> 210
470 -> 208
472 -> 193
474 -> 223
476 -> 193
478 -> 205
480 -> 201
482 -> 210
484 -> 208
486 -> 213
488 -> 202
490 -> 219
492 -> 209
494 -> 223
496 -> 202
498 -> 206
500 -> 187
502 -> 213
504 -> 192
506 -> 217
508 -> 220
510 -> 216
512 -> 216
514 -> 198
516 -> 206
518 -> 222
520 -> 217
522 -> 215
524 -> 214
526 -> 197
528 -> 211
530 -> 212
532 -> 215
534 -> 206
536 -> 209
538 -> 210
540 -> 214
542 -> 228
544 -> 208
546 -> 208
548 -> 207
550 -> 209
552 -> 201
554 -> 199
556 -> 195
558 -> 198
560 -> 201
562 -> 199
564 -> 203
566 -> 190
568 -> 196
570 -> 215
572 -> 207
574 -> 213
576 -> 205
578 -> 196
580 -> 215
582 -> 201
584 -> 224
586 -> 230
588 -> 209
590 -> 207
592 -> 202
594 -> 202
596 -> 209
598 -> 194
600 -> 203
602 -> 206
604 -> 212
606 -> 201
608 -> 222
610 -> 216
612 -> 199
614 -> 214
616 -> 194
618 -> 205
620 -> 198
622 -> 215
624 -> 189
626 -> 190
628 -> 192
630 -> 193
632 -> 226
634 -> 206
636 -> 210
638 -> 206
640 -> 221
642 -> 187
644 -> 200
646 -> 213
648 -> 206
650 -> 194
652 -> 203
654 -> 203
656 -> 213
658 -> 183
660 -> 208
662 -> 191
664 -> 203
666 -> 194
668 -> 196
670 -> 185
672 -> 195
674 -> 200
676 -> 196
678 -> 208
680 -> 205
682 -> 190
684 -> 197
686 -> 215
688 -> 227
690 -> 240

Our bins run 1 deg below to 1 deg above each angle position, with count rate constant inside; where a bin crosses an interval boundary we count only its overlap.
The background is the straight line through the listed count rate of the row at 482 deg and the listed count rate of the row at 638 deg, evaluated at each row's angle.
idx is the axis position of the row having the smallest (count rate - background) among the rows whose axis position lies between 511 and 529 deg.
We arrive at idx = 526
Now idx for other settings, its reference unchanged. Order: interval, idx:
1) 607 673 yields 658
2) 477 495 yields 480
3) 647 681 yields 658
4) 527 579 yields 566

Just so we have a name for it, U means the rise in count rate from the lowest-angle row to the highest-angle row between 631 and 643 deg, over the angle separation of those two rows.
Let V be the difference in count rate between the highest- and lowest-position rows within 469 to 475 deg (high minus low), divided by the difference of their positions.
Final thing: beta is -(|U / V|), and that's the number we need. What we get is -1.0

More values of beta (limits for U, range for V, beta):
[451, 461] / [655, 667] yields -0.7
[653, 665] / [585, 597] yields 0.0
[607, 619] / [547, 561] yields -3.4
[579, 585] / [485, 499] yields -3.9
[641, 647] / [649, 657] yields -2.1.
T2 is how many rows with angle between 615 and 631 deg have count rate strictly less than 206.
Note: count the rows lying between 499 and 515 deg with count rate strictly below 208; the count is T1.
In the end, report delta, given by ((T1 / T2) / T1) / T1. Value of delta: 0.048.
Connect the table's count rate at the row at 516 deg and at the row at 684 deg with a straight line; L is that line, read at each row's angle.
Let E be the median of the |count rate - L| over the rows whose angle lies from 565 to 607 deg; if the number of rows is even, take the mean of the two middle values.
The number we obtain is 6.9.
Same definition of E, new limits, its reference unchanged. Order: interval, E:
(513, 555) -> 5.6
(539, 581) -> 5.0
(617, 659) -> 8.0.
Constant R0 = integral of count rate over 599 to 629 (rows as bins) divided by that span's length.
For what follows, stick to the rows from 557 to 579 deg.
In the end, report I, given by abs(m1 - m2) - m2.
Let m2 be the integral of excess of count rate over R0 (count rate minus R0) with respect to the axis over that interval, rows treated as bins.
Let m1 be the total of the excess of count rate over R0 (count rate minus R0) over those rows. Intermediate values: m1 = -18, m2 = -36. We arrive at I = 54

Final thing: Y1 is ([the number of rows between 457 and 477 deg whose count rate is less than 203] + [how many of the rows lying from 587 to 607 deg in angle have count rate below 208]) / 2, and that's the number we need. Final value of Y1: 5.5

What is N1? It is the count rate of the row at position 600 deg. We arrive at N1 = 203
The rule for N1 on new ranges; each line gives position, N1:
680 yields 205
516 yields 206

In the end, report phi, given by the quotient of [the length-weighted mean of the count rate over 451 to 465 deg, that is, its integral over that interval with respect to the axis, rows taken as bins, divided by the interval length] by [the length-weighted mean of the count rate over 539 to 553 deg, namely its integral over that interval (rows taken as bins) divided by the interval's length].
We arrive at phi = 0.956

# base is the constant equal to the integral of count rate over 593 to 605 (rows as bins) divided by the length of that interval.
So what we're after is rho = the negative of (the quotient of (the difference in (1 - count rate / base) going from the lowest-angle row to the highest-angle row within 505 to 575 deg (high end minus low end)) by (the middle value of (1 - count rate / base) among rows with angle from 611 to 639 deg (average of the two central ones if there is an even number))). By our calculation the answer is -2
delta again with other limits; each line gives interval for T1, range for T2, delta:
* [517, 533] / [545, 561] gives 0.200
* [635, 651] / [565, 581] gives 0.050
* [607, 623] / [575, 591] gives 0.083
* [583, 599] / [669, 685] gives 0.036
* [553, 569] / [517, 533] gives 0.125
